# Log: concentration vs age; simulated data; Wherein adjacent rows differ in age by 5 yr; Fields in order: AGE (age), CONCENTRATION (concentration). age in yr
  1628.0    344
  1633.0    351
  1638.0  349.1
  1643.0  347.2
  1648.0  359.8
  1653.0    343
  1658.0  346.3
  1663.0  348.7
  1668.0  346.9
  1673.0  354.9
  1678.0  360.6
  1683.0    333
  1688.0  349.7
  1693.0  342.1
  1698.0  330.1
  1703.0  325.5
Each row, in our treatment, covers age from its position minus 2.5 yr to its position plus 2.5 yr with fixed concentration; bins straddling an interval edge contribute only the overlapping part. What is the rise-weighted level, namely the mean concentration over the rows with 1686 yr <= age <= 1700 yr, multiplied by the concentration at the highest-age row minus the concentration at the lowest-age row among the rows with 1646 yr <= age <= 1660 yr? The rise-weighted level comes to -4599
